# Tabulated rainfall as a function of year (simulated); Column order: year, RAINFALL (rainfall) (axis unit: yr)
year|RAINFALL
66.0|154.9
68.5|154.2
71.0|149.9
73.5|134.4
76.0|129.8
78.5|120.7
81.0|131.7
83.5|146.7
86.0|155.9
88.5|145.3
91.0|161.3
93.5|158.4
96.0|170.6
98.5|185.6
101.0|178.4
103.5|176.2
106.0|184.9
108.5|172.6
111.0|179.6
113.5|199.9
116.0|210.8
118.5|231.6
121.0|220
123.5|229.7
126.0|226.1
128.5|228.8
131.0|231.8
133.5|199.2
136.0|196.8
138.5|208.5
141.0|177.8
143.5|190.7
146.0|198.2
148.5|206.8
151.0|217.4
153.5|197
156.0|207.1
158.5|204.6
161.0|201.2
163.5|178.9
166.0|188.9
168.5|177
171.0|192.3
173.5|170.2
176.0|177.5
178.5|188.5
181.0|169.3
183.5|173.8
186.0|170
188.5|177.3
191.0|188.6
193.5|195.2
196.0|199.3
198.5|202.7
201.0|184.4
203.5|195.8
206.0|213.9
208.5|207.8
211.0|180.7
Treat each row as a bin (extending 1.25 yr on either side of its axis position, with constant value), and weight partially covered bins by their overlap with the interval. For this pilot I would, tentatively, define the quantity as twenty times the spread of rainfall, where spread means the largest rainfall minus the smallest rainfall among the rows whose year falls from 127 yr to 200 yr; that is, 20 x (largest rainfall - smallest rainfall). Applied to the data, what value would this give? 1250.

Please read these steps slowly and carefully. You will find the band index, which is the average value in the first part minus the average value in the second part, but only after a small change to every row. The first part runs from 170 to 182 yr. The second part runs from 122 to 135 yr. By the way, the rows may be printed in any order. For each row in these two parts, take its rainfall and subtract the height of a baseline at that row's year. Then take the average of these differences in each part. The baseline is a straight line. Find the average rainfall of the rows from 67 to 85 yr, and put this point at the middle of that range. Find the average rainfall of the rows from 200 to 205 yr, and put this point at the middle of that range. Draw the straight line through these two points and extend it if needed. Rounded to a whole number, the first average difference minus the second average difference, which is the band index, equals -63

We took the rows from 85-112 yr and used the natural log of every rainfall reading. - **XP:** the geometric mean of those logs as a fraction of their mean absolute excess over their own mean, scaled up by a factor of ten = 799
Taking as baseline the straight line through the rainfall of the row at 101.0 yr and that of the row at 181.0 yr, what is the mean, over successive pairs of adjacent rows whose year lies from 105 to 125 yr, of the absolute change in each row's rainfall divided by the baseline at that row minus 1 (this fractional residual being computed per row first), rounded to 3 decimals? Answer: 0.076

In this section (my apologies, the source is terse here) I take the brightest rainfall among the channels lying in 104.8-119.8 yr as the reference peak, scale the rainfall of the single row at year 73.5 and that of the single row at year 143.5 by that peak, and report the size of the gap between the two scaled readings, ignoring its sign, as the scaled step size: 0.24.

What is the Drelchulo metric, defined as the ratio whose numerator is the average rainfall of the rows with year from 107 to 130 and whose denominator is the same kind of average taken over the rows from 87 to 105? 1.26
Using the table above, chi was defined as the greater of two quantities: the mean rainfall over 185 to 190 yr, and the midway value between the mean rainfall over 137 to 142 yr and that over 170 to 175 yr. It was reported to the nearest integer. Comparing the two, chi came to 187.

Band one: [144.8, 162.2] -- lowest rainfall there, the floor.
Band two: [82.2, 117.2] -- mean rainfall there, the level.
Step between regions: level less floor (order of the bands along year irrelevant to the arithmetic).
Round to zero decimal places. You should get -24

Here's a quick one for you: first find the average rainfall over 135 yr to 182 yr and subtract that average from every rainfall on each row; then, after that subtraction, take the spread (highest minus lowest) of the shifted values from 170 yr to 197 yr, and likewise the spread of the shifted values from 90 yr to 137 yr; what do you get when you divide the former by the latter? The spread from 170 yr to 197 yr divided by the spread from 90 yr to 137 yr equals 0.41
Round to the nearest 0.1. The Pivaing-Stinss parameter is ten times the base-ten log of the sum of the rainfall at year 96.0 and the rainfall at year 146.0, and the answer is 25.7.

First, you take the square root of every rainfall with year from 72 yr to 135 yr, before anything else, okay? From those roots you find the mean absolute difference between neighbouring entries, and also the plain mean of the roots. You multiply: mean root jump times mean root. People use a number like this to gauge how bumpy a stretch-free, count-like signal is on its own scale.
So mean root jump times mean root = 5.39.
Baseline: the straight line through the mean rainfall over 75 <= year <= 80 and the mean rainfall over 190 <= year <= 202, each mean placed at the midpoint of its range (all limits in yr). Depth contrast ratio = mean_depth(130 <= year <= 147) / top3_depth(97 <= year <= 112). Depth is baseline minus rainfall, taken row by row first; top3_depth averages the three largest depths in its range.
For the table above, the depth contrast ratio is 1.2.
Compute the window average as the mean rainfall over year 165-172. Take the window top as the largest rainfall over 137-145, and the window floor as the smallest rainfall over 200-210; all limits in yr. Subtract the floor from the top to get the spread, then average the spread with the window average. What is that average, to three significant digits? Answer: 105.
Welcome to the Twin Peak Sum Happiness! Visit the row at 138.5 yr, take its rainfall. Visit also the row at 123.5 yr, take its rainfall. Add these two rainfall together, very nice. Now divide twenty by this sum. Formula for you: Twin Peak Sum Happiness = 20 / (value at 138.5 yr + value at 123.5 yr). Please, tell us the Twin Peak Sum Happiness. 0.046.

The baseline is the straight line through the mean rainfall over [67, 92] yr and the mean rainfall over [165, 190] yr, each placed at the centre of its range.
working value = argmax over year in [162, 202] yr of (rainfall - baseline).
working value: 198.5 yr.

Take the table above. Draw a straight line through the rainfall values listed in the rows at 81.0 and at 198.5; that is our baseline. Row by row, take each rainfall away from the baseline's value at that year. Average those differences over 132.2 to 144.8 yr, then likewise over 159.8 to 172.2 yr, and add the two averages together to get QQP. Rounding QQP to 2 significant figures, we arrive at -33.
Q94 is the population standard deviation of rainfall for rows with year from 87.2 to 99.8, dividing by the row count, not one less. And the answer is 13.4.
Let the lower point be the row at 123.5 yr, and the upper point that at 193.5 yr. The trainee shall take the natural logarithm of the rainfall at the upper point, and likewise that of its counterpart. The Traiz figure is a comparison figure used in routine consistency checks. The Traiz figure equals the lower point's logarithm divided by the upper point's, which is 1.031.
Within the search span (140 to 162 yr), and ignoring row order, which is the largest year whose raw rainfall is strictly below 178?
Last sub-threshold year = 141.0 yr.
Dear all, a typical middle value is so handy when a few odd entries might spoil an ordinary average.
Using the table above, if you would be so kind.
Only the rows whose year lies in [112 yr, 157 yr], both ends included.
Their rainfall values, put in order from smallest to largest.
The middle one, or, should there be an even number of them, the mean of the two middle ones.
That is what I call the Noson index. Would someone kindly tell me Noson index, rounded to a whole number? 208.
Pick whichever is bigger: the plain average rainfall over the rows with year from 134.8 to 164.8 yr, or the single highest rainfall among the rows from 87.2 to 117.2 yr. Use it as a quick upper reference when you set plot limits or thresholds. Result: 211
